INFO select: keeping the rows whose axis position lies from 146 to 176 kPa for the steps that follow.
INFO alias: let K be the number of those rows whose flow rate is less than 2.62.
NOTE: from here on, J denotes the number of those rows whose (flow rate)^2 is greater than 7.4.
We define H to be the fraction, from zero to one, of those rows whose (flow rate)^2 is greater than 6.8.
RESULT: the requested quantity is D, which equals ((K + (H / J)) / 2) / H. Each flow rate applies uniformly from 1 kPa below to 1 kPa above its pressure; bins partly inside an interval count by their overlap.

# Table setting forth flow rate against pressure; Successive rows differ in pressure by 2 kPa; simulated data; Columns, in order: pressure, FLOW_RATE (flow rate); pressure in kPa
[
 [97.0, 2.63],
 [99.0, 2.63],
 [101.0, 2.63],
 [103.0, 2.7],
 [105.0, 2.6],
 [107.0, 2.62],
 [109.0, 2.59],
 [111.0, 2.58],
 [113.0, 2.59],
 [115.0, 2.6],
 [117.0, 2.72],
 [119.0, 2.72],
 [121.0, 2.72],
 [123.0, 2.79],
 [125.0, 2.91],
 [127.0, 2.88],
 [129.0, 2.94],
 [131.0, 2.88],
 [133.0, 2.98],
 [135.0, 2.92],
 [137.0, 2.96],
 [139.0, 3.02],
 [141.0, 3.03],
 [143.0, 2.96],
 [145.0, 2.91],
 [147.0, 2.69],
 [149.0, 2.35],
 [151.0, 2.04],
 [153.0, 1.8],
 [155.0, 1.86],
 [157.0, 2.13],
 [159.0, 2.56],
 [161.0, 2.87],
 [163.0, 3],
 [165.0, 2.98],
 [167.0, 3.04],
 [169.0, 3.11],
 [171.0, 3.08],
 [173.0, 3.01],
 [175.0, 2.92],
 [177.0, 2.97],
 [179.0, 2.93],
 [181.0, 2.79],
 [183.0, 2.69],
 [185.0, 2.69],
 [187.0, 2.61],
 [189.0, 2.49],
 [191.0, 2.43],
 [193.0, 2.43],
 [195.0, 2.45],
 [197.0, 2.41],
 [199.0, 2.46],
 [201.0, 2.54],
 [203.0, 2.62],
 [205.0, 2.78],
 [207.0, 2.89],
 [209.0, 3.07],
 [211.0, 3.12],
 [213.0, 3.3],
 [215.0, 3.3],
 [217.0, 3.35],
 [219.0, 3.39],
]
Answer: 5.1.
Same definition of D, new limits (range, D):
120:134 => 0.1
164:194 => 2.6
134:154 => 2.2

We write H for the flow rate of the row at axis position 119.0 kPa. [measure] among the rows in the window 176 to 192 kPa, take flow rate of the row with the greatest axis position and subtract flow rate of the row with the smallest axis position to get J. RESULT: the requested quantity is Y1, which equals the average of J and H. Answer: 1.09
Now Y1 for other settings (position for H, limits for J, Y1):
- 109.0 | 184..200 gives 1.18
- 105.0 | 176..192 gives 1.03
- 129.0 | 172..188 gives 1.27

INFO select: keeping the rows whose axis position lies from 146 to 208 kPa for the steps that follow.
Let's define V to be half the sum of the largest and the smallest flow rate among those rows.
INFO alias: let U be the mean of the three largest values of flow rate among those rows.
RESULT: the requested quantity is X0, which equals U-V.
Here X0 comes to 0.62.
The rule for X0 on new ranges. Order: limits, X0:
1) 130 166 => 0.60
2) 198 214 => 0.28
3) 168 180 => 0.05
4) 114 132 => 0.14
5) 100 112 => 0.01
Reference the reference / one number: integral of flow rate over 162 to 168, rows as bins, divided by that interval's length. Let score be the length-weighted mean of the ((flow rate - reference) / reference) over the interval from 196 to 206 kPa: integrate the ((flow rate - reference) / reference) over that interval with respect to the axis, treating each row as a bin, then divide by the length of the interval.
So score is -0.15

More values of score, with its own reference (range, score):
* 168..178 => 0.00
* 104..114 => -0.14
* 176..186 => -0.06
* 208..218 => 0.07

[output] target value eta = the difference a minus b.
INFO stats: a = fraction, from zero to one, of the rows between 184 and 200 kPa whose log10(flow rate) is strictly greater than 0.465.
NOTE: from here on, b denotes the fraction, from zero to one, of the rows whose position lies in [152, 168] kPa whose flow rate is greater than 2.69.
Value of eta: -0.50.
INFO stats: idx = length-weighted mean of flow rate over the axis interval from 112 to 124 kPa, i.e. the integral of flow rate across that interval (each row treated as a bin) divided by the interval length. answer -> 2.69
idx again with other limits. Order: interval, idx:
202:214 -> 2.96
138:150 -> 2.83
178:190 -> 2.70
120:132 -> 2.85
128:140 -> 2.95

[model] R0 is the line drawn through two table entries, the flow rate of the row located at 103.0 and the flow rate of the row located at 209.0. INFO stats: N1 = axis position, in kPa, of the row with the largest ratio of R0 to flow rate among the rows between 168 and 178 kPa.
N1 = 175.0 kPa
